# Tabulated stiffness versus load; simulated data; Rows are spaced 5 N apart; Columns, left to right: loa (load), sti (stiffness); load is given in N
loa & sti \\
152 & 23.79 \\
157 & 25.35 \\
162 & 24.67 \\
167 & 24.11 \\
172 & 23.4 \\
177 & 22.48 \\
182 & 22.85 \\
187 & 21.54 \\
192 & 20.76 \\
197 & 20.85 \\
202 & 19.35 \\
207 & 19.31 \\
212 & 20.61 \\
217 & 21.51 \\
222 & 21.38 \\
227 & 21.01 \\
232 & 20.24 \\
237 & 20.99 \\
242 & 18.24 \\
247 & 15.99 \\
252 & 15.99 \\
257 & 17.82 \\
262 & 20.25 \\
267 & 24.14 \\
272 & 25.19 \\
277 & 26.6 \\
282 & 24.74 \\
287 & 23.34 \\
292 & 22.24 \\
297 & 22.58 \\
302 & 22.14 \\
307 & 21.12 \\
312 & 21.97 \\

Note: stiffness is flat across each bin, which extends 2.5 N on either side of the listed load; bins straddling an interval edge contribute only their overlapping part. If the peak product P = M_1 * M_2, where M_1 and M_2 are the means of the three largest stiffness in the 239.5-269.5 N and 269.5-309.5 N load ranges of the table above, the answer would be 533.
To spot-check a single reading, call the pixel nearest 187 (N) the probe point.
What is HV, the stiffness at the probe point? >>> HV 21.54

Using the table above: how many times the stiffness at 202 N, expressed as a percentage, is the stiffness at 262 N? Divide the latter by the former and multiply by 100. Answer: 105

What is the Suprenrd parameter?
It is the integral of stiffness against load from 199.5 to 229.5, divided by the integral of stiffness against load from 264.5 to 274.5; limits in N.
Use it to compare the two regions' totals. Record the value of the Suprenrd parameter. 2.50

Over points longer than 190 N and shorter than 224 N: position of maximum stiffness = 217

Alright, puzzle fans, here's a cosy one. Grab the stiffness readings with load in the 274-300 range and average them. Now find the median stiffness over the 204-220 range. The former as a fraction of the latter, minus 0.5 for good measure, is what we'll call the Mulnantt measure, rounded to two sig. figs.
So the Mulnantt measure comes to 0.66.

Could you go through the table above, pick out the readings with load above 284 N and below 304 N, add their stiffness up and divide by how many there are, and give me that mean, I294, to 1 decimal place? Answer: 22.6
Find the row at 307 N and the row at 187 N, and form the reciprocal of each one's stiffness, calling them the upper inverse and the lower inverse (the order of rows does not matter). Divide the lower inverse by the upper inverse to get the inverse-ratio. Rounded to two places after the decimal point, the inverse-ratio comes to 0.98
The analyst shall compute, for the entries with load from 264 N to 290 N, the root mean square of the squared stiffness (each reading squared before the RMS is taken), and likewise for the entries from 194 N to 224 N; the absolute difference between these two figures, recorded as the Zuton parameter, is 196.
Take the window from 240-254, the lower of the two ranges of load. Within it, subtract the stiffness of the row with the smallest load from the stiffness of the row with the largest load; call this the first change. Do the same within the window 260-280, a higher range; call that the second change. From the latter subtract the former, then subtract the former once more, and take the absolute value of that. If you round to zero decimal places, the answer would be 11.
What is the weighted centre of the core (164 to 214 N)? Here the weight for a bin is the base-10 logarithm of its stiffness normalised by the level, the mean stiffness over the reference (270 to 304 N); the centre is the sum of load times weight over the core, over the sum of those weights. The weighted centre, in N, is 198.6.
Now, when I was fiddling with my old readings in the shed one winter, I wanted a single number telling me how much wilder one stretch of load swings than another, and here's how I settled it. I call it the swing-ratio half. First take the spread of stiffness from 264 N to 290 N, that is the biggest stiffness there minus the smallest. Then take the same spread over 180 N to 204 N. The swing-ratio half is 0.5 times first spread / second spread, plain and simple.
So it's 0.47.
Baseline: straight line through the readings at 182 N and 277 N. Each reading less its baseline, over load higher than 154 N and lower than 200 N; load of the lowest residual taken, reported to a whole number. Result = 197 N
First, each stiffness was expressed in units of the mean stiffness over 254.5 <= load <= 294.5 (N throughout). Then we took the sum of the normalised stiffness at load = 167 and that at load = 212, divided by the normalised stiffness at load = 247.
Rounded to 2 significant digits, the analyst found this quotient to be 2.8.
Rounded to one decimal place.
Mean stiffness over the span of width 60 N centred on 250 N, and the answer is 20.7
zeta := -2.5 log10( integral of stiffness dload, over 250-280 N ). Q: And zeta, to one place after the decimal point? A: -7.0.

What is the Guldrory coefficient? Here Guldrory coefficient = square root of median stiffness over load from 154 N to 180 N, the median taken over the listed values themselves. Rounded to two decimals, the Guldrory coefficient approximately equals 4.91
